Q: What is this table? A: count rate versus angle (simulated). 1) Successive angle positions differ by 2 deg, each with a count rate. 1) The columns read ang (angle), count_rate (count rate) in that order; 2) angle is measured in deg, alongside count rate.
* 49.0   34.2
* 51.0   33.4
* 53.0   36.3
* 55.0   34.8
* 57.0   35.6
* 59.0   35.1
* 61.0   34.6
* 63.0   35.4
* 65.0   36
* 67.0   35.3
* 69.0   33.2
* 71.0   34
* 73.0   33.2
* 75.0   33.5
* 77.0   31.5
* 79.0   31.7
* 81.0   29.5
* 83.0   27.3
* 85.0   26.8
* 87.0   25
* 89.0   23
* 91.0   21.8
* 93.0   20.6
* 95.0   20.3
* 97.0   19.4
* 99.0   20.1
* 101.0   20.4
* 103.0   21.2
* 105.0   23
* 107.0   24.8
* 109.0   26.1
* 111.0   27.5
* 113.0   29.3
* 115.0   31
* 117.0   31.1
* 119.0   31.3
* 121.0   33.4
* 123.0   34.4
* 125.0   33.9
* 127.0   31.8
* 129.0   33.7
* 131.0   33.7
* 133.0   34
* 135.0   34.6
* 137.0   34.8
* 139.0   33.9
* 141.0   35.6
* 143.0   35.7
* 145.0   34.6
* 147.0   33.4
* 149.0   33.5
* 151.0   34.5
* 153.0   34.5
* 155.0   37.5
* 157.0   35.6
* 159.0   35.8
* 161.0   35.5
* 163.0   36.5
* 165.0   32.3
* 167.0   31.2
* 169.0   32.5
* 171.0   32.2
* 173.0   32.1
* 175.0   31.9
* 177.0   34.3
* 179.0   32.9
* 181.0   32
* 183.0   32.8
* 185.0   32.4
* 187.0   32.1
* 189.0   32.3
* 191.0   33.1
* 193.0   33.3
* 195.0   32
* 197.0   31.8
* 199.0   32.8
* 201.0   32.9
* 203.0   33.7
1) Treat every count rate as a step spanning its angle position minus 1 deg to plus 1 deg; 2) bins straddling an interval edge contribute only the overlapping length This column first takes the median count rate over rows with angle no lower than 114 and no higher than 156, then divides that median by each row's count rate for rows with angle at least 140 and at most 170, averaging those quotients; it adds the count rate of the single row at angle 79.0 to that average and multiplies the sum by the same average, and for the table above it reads 32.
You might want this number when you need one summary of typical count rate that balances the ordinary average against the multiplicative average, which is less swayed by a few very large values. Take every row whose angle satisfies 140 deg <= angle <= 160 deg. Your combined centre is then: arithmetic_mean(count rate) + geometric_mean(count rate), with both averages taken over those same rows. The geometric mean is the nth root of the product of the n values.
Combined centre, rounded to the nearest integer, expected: 70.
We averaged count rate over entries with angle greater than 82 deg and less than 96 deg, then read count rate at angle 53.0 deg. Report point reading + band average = 59.8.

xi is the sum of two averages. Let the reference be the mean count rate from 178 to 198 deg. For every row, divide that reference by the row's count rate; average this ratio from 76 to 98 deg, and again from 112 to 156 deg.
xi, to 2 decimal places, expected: 2.30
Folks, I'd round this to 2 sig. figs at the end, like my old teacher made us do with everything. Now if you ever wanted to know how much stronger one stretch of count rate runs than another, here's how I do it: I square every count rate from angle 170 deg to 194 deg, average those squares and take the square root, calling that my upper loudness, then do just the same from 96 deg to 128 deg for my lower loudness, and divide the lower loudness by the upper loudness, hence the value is 0.86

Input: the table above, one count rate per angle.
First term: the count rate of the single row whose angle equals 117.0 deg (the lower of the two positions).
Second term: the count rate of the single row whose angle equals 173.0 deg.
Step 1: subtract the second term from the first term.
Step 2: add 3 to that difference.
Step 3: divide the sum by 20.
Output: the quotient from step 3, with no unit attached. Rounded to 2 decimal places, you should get 0.10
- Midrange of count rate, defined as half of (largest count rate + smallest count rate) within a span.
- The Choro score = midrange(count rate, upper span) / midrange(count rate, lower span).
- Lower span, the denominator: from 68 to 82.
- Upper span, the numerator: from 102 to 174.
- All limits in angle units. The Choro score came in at 0.92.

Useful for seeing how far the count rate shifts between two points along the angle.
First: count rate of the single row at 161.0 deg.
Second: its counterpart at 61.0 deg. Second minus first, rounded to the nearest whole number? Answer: -1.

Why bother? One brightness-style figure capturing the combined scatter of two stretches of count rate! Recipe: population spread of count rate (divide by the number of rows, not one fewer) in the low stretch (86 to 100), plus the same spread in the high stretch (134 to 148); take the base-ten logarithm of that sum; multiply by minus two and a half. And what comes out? -1.03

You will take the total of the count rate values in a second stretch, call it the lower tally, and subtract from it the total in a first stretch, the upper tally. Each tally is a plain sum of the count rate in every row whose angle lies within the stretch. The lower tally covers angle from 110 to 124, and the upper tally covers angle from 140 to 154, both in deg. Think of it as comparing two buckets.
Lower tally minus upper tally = -24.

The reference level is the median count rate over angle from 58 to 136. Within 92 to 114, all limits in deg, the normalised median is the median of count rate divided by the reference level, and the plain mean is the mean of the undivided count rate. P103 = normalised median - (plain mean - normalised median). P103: -22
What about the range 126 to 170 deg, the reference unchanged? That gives -32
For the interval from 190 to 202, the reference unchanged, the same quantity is -31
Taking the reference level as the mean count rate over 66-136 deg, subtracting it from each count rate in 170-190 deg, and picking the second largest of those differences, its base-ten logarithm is 0.632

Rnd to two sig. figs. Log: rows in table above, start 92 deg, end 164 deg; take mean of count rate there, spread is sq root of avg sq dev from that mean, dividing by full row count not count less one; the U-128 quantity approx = 5.6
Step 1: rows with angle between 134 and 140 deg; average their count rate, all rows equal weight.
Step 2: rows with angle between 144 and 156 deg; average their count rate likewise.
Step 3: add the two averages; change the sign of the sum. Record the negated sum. -69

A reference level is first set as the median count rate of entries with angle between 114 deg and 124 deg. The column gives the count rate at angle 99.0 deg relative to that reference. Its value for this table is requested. -11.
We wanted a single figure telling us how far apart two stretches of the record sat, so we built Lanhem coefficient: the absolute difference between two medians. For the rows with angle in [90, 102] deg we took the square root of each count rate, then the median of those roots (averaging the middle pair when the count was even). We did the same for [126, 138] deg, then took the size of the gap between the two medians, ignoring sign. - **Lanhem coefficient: 1.3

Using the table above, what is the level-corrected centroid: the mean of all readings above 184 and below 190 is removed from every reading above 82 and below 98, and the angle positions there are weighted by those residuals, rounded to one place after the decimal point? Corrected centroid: 91.4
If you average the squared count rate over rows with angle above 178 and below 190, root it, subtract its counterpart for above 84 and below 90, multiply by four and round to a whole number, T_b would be 30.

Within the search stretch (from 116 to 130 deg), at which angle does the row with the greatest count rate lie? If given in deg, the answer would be 123.0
